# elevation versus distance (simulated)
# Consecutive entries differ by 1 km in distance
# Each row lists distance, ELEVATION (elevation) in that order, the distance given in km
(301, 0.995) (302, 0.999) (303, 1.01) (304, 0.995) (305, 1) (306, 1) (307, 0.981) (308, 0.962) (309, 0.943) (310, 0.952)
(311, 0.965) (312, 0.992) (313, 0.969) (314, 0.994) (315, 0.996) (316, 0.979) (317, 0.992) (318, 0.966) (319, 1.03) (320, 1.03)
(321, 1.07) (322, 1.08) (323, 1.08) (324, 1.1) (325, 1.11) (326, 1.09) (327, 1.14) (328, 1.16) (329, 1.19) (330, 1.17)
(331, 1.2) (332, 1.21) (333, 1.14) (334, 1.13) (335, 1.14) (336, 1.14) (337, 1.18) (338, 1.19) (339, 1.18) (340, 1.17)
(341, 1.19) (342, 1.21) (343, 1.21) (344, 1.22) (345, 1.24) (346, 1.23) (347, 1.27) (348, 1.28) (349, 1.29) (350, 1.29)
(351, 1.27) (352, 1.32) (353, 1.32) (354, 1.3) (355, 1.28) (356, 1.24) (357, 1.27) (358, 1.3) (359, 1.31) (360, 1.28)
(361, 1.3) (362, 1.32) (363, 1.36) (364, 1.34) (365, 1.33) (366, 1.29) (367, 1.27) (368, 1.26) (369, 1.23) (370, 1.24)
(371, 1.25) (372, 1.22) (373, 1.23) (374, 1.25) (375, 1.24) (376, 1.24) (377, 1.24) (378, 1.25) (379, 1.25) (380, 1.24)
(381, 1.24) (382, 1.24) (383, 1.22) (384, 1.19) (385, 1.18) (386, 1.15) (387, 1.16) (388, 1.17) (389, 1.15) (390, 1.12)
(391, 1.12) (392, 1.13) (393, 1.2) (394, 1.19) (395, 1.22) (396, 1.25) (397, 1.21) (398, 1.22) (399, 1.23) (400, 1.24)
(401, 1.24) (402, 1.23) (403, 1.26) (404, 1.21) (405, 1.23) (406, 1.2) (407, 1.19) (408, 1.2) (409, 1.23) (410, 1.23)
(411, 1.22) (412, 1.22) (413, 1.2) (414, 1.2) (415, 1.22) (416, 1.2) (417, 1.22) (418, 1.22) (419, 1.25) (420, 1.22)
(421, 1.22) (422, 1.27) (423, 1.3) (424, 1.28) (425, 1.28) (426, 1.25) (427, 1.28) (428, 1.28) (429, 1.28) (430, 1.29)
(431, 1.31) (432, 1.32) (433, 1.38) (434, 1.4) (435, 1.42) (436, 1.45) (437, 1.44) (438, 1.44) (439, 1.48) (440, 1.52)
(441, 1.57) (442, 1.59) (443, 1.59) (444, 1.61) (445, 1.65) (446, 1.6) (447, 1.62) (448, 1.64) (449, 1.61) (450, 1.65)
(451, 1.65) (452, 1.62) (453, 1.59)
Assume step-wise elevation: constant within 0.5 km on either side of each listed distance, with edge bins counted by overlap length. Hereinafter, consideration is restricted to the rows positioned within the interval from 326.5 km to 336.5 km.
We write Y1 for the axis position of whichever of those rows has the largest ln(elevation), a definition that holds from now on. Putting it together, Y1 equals 332 km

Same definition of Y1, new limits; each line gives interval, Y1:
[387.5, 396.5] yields 396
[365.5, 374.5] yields 366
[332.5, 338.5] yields 338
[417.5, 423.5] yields 423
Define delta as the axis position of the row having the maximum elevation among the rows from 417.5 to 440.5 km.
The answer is 440 km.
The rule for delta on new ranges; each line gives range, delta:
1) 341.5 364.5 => 363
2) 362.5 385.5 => 363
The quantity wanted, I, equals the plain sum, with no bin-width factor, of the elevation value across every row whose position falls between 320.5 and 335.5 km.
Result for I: 17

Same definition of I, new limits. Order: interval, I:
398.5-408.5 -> 12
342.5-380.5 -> 48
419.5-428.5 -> 11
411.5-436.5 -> 32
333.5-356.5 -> 28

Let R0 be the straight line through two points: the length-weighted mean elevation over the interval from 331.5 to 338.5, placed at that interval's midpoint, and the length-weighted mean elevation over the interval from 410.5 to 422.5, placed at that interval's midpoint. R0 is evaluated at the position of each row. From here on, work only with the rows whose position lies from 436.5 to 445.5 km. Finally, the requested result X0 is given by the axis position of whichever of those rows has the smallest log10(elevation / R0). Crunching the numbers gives 438 km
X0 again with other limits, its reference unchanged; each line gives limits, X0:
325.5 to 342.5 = 326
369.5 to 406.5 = 391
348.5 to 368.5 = 356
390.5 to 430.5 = 391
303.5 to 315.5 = 309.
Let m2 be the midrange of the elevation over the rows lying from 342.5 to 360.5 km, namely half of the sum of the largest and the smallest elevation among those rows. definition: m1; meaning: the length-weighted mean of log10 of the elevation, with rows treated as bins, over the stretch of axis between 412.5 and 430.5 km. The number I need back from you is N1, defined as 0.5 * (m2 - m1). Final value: 0.585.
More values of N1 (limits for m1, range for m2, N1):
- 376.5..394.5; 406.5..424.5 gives 0.585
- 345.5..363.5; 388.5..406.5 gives 0.540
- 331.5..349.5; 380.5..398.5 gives 0.553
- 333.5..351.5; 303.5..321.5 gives 0.462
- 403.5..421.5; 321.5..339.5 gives 0.530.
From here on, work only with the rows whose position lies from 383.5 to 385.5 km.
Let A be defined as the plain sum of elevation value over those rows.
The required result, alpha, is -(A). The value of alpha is -2.37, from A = 2.37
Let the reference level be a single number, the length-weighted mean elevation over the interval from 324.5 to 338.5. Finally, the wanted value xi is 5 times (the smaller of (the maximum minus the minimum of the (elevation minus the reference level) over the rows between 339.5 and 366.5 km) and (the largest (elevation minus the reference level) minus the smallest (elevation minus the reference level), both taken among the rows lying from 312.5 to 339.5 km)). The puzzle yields 0.95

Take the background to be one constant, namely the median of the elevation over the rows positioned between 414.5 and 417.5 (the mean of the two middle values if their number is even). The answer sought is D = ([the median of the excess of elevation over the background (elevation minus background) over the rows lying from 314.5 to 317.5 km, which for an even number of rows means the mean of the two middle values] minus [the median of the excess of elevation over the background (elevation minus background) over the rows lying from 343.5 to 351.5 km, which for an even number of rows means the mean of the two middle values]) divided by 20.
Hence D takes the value -0.014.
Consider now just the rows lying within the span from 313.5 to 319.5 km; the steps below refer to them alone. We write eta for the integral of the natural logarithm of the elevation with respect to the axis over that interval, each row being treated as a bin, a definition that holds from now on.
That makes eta 0.0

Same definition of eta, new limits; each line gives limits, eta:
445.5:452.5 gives 3.4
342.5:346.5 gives 0.8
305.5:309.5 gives -0.1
